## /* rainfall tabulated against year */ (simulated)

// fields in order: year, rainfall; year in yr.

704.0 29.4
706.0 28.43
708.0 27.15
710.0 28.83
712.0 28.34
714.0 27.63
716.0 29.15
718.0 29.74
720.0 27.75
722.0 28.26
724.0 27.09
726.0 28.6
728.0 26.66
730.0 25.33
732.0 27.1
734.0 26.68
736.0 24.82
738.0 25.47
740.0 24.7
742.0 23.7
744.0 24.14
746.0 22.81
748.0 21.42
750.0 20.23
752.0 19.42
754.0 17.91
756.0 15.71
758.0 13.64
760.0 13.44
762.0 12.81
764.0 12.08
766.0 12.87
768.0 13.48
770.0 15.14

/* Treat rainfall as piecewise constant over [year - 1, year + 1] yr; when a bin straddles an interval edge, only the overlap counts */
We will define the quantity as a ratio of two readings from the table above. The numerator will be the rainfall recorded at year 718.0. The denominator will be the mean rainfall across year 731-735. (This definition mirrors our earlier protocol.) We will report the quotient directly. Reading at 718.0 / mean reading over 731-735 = 1.11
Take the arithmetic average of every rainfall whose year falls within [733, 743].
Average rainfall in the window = 25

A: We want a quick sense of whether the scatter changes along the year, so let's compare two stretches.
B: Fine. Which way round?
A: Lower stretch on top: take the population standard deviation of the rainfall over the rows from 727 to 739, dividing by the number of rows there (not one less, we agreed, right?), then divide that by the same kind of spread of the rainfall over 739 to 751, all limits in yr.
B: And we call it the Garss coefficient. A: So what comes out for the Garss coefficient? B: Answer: 0.54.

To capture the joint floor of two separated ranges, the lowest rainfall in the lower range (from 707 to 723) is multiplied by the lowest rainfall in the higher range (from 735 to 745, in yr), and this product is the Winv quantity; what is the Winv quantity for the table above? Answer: 643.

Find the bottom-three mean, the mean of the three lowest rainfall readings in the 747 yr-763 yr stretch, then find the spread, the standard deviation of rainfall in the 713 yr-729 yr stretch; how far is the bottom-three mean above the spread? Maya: 12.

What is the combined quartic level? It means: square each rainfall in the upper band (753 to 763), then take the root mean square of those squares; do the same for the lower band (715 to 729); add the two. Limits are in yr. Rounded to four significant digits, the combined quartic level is 1024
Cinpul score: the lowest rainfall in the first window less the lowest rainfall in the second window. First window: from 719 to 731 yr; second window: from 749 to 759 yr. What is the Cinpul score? 11.7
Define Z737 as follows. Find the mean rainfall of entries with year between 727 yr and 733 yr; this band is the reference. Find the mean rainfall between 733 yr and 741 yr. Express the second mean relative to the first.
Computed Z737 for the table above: 1.0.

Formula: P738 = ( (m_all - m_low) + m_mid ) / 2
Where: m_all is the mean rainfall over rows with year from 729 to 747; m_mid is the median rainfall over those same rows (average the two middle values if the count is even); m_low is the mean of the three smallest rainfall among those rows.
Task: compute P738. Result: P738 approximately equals 13.1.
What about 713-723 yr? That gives 14.4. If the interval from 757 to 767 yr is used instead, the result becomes 6.6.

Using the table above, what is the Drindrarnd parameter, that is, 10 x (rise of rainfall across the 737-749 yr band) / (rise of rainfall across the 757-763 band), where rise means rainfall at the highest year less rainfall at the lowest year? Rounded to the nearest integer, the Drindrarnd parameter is 49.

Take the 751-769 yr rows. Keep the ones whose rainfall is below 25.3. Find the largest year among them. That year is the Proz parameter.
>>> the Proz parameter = 768.0 yr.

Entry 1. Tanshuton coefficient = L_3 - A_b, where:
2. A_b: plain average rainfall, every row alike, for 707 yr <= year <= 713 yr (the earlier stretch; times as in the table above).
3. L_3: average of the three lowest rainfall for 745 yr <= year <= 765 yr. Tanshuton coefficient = -15.3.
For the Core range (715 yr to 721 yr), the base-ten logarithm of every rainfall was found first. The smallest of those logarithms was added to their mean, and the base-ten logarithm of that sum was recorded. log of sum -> 0.46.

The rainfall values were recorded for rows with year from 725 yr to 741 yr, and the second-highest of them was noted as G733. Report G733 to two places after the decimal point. 27.10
